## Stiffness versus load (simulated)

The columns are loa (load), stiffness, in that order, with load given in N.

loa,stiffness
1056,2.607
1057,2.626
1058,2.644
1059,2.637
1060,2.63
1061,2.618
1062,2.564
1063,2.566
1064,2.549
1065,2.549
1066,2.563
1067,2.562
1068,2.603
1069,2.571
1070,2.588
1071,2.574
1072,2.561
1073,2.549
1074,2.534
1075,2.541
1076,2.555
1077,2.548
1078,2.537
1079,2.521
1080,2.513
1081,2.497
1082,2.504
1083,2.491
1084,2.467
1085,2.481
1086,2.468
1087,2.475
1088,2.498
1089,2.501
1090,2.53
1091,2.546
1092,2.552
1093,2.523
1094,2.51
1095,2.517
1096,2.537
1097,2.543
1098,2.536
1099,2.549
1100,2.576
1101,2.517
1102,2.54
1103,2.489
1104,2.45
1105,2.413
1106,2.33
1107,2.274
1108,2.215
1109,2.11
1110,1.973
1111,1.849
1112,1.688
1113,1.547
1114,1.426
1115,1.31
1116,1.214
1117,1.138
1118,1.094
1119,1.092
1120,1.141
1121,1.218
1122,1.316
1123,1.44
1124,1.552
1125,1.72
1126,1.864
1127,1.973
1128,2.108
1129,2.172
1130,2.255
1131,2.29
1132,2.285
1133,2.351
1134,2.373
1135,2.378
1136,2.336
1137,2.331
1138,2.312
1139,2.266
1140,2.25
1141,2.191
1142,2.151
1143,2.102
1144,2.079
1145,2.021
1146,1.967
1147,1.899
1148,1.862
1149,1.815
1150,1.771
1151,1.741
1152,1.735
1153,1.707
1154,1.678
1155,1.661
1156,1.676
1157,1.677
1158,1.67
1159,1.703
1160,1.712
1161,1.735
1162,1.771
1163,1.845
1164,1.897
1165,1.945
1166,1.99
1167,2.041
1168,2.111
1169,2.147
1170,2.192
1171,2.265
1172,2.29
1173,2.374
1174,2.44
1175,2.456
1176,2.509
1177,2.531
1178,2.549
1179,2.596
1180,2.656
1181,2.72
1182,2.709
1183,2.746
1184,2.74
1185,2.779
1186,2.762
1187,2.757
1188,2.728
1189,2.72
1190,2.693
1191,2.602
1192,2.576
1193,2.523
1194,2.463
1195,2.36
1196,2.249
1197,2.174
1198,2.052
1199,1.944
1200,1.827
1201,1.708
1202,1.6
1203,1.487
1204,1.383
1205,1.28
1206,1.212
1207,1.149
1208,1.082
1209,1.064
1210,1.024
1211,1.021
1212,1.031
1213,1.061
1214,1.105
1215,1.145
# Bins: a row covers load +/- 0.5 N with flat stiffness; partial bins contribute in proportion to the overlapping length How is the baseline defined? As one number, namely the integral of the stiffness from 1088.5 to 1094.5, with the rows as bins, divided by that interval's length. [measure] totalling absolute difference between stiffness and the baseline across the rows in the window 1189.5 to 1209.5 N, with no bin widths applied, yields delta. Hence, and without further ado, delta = 14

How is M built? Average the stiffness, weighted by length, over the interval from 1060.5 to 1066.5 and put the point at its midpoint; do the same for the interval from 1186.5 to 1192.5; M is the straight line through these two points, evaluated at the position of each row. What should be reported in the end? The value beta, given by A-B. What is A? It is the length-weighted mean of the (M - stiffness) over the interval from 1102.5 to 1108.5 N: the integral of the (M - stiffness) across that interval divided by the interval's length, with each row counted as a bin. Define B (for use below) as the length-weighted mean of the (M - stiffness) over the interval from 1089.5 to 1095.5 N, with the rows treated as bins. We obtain 0.18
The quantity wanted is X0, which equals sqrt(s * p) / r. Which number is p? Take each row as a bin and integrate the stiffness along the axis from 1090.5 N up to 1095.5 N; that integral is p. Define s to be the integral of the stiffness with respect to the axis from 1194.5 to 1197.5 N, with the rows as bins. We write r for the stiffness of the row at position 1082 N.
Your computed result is 3.7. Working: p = 13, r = 2.504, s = 6.8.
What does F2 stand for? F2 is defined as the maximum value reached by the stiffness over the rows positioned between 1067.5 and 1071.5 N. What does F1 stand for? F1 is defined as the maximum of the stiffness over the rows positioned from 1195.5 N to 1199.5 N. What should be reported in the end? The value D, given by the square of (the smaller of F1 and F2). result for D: 5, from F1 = 2.249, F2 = 2.603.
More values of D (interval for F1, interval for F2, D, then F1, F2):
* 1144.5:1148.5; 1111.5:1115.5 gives 3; 2.021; 1.688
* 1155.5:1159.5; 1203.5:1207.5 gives 2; 1.703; 1.383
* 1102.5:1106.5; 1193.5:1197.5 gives 6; 2.489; 2.463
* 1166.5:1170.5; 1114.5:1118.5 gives 2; 2.192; 1.31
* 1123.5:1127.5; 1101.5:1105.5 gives 4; 1.973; 2.54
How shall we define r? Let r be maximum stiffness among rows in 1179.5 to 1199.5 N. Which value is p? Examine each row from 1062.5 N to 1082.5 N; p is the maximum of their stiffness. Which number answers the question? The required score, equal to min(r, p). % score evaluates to 2.60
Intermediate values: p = 2.603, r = 2.779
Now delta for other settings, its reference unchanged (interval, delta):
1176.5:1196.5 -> 3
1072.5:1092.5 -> 1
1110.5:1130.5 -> 19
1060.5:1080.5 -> 1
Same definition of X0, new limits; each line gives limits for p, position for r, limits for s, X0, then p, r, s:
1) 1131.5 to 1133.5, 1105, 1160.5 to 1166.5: 3.0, 5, 2.413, 11.2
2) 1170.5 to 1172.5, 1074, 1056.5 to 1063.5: 3.6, 5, 2.534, 18.3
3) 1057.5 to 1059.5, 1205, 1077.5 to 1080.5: 4.9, 5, 1.28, 7.6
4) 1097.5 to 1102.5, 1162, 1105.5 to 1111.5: 7.2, 13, 1.771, 12.8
